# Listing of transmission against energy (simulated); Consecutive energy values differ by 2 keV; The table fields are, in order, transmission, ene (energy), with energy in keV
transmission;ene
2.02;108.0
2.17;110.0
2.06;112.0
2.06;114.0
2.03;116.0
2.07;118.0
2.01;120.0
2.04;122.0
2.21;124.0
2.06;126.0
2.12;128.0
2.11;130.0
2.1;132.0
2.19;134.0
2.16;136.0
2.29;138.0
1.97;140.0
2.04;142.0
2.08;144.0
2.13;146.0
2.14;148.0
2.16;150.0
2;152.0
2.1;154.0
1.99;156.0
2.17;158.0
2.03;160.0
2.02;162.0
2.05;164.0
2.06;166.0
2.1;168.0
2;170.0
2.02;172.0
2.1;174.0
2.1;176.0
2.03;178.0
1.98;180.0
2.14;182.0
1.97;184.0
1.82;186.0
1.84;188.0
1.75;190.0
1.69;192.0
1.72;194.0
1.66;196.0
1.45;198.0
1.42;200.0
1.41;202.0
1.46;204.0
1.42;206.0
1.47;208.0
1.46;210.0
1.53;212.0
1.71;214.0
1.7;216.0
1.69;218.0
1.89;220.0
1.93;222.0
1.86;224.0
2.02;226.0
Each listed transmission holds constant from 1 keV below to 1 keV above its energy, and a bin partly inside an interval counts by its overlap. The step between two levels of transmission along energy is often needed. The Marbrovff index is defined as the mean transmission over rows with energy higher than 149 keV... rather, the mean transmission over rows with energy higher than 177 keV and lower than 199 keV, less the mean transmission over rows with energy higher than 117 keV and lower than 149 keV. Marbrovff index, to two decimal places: -0.28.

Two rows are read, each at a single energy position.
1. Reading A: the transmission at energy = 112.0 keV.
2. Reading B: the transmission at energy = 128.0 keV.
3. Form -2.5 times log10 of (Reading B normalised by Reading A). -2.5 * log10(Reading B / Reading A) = -0.03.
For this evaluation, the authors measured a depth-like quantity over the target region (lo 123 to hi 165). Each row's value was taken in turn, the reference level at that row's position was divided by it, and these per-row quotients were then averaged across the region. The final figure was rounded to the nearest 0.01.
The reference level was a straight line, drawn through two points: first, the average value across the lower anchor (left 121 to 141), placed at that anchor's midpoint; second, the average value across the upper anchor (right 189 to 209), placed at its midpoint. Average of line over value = 0.96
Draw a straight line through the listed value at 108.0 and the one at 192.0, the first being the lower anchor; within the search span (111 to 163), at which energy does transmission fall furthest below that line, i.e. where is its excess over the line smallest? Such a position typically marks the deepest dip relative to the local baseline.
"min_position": 120.0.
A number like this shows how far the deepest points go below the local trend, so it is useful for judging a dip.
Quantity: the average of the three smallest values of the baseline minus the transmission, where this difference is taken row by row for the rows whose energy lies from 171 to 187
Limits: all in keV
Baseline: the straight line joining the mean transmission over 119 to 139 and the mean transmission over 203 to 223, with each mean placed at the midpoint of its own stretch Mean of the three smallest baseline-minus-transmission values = -0.27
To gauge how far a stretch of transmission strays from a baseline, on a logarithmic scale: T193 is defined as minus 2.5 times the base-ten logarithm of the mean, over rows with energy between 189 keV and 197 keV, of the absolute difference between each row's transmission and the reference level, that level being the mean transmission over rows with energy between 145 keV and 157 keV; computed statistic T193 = 1.0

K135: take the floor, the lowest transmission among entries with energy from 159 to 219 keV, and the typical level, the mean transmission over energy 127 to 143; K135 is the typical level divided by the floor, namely 1.51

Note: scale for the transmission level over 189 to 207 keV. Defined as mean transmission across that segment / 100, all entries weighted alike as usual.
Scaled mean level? 0.0155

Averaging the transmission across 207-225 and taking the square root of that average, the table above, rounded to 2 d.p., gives 1.30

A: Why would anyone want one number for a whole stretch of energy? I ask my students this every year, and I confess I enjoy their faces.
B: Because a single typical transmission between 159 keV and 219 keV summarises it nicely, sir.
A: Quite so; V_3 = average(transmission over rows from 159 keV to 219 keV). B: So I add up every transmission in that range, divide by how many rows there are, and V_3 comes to 1.79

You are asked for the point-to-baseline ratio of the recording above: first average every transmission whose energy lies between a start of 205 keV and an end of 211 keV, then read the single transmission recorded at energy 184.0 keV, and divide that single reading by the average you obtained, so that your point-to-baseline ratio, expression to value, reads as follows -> 1.4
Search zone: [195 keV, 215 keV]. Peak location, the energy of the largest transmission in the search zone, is 214.0 keV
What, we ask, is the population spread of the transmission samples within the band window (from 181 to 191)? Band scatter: 0.14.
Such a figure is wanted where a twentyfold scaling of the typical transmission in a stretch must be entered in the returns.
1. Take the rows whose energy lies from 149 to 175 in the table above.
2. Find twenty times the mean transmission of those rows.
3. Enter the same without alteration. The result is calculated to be 41.2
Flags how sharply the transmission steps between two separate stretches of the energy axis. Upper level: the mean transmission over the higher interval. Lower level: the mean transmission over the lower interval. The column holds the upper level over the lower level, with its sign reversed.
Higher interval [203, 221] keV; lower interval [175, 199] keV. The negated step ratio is -0.863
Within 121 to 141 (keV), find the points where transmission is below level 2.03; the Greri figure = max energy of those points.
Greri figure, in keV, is 140.0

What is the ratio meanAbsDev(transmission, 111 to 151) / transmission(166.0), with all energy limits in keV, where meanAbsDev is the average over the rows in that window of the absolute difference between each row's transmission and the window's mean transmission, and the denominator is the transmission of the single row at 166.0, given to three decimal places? 0.029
